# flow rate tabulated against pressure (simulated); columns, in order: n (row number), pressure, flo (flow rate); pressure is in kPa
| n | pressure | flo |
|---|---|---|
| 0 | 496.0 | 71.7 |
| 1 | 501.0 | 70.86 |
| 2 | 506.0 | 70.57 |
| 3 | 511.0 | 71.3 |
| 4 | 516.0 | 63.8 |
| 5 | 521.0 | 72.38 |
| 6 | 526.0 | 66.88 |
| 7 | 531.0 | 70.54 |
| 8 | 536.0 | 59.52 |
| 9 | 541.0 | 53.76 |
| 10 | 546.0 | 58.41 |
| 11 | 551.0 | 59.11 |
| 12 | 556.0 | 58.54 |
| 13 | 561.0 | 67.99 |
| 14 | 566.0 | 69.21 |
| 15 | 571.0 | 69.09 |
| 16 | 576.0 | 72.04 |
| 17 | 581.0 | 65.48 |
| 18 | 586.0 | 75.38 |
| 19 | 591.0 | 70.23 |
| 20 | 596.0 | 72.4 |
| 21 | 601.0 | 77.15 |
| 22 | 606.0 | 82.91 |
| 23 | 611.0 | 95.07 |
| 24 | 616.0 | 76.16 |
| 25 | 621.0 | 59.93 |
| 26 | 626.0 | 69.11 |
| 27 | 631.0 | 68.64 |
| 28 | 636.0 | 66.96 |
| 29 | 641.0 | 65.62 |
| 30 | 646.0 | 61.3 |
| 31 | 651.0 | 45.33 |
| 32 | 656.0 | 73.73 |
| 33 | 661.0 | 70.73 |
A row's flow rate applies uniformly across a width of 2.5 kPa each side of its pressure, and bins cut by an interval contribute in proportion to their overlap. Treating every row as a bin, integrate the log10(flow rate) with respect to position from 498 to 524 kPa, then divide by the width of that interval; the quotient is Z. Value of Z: 1.84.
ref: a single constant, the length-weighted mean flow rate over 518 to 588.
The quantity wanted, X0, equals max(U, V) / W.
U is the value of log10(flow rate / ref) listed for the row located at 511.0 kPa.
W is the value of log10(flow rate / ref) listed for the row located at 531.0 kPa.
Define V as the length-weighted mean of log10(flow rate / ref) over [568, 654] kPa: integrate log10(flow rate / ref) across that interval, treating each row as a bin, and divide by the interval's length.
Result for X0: 1.1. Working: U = 0.037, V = 0.025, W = 0.032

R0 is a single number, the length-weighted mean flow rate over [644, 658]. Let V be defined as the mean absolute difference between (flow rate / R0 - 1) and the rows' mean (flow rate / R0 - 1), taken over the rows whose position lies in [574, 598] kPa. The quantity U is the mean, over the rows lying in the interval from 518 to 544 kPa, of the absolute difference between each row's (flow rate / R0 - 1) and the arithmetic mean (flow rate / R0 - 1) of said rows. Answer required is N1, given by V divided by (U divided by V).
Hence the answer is 0.02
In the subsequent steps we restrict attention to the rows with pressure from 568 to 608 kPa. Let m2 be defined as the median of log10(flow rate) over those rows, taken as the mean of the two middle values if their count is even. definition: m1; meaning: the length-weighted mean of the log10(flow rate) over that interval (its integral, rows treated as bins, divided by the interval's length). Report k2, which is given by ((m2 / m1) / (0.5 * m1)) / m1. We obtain 0.576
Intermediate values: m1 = 1.86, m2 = 1.86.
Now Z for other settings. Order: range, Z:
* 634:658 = 1.79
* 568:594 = 1.85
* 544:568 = 1.80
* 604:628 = 1.88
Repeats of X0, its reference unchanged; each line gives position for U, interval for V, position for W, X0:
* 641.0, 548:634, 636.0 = 3.3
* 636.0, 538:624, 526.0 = 2.4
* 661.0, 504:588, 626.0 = 1.4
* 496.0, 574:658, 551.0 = -0.9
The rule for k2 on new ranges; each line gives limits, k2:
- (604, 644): 0.573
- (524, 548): 0.620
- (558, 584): 0.594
